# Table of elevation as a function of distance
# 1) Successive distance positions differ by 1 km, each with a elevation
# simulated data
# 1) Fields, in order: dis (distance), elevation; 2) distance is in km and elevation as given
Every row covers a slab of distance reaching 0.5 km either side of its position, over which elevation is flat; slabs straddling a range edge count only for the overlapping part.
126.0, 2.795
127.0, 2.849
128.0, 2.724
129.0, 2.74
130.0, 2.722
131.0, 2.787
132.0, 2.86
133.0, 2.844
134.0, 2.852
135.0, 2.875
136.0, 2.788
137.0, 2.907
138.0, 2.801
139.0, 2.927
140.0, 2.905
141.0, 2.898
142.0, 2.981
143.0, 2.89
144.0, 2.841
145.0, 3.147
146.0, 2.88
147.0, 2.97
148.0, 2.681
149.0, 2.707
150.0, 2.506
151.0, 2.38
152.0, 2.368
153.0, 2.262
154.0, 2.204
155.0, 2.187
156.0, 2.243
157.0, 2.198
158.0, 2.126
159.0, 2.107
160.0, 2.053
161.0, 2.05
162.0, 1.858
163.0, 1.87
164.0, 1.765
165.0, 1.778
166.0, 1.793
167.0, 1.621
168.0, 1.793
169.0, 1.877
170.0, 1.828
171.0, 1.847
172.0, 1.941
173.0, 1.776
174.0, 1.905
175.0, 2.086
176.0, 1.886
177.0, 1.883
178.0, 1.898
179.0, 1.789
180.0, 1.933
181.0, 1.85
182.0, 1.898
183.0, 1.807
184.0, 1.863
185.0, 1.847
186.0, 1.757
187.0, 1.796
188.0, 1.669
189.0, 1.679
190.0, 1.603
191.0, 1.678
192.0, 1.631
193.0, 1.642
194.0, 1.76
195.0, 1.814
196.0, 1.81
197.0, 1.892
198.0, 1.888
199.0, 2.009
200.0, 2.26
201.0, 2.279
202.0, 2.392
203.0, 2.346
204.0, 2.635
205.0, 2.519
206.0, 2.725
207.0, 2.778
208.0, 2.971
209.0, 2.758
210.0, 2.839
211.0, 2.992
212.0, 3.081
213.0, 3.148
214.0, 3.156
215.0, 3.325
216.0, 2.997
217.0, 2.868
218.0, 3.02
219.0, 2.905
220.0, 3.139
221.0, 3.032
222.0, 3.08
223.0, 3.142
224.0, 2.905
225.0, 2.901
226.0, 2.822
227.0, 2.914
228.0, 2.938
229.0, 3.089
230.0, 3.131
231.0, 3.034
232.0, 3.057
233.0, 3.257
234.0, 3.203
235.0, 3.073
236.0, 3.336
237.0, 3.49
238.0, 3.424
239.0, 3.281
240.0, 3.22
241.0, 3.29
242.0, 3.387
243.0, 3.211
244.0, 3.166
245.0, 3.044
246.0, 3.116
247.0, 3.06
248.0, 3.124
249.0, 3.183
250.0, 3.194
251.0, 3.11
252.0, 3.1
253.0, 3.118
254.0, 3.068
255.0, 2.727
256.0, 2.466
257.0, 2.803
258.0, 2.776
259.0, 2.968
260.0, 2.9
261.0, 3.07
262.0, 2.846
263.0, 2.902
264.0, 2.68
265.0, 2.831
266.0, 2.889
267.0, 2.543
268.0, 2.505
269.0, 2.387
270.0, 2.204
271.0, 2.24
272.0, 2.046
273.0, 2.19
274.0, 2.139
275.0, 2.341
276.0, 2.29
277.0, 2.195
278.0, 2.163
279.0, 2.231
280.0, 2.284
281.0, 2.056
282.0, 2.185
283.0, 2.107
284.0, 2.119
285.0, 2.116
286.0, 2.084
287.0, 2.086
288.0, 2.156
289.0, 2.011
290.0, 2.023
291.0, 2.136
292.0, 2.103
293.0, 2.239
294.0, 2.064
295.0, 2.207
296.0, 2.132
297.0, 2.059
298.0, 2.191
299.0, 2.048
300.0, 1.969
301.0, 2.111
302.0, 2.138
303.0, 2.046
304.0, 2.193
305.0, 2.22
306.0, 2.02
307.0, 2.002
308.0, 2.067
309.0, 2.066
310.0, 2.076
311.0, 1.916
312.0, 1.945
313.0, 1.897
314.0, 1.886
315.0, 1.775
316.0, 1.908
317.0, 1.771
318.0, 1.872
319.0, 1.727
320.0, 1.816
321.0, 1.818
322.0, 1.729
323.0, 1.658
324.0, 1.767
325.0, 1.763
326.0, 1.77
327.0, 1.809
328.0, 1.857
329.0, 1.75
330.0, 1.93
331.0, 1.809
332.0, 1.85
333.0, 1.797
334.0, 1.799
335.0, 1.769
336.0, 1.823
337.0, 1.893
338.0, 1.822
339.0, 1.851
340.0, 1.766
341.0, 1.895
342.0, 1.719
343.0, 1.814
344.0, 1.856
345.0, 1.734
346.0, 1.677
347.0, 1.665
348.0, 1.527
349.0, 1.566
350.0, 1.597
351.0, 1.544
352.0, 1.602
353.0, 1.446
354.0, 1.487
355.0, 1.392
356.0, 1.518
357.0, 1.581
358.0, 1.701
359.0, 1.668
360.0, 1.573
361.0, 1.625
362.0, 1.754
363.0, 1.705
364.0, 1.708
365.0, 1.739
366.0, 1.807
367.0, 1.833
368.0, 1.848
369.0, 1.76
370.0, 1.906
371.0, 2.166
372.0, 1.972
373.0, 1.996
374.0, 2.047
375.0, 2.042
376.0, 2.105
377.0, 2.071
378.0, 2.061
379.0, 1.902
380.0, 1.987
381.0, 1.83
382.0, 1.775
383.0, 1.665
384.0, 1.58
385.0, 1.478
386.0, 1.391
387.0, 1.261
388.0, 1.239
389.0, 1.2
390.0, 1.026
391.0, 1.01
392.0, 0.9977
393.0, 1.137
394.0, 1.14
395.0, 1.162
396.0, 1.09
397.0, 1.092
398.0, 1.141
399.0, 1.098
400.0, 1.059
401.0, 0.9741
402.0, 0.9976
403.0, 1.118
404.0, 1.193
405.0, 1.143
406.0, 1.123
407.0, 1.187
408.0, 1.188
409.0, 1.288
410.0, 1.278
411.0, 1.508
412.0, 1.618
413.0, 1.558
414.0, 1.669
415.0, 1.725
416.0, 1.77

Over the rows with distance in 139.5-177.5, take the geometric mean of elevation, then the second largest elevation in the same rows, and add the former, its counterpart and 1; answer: 6.2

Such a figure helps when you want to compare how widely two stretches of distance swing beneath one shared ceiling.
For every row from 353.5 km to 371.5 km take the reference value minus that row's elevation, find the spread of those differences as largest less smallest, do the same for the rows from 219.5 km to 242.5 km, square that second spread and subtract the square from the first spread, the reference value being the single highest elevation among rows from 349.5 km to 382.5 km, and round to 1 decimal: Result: 0.3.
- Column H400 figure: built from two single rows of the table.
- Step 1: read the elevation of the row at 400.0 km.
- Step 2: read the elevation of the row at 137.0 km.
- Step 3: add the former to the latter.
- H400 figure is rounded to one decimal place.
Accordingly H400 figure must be 4.0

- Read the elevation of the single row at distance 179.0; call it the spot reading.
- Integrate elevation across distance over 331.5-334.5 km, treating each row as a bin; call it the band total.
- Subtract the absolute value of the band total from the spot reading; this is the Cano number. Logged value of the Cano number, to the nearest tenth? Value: -3.7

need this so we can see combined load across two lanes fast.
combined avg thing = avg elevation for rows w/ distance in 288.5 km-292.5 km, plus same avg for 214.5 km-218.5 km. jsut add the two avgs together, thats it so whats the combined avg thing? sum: 5.1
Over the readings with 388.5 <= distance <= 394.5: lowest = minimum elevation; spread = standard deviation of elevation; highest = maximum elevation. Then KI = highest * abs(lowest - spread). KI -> 1.1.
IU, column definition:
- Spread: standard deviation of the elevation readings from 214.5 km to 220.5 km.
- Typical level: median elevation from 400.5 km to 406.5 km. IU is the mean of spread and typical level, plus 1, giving 1.64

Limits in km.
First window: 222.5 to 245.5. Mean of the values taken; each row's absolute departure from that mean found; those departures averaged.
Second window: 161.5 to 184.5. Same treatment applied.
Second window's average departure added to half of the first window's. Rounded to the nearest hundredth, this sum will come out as 0.13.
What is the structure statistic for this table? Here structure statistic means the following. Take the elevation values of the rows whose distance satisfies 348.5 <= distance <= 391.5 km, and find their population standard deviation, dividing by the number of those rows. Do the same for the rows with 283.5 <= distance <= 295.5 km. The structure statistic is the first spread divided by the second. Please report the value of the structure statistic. 4.3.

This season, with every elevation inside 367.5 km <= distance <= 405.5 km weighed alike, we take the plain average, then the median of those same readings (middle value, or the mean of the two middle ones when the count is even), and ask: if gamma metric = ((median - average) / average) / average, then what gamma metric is -0.074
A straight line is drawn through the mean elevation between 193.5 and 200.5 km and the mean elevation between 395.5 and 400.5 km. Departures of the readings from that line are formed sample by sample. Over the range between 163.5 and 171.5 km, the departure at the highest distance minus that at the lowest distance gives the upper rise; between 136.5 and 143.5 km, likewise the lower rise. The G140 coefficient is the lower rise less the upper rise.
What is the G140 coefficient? -0.10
